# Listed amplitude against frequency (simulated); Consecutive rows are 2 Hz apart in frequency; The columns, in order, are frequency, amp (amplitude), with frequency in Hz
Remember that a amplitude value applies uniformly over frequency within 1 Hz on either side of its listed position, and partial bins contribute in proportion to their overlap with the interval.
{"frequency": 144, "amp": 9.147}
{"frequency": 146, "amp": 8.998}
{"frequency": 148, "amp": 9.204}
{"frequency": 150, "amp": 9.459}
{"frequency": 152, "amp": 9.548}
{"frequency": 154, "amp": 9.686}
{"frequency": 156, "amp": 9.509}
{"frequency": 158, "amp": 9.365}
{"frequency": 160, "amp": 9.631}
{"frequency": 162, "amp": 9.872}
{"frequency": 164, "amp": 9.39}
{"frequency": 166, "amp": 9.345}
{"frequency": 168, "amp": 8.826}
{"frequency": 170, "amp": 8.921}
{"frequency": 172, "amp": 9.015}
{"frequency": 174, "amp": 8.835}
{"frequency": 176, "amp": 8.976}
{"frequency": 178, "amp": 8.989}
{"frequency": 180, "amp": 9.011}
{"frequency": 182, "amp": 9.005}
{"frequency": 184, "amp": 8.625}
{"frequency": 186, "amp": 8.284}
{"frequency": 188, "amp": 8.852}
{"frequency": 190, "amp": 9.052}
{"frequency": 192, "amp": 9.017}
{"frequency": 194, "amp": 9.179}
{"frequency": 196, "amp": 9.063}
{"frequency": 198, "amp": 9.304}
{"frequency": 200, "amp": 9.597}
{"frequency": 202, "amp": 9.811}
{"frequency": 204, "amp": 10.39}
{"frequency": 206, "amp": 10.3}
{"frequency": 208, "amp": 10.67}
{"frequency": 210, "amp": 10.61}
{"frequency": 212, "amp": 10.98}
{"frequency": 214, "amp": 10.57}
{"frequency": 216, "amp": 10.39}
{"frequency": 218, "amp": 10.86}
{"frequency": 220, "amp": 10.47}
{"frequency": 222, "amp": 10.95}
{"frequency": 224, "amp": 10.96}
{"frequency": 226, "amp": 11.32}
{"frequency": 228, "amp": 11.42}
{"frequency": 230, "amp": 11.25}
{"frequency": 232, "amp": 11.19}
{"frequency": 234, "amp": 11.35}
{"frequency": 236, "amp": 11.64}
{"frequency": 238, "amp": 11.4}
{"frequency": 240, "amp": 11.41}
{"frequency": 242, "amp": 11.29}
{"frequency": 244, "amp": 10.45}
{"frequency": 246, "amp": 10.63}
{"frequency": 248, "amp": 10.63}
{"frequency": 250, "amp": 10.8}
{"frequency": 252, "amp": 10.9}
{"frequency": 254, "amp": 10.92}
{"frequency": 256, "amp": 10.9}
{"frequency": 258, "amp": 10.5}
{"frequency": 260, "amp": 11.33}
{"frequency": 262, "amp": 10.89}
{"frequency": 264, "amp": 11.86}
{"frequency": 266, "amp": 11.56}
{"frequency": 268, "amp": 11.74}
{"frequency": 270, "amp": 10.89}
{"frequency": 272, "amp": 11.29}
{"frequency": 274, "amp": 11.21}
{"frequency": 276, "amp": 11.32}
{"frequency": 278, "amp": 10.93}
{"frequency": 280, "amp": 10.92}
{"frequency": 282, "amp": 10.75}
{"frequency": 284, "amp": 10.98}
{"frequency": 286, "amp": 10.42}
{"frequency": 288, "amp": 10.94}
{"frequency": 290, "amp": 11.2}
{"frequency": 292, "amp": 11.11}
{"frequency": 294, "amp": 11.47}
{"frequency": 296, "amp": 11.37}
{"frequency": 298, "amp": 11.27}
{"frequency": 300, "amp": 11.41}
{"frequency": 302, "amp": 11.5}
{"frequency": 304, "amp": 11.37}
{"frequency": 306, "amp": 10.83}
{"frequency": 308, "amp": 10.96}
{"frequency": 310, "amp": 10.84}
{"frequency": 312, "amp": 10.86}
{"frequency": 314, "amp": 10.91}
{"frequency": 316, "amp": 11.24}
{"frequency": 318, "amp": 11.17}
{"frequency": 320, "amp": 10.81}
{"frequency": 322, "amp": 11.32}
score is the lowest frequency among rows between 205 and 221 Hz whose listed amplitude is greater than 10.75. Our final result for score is 212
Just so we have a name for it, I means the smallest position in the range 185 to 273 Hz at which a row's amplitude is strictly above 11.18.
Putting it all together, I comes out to 226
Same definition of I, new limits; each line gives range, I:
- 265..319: 266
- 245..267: 260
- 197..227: 226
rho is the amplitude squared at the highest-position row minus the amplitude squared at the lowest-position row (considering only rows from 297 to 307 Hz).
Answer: -10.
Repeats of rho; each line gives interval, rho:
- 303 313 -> -11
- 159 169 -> -15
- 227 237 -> 5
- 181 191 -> 1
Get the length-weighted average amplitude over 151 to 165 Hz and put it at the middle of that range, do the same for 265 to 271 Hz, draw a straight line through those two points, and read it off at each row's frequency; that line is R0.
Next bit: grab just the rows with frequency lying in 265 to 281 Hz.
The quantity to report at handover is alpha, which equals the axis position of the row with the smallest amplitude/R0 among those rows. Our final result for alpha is 280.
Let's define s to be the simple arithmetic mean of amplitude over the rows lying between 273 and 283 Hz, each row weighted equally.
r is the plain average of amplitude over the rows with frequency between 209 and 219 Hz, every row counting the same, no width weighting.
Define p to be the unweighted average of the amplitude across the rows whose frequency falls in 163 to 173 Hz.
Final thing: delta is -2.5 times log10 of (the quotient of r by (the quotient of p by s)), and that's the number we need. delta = -2.78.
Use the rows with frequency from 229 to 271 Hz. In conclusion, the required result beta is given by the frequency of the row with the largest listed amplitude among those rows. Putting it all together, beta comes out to 264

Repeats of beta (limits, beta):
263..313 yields 264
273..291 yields 276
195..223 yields 212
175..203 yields 202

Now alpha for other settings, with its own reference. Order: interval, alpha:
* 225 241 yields 232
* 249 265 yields 258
